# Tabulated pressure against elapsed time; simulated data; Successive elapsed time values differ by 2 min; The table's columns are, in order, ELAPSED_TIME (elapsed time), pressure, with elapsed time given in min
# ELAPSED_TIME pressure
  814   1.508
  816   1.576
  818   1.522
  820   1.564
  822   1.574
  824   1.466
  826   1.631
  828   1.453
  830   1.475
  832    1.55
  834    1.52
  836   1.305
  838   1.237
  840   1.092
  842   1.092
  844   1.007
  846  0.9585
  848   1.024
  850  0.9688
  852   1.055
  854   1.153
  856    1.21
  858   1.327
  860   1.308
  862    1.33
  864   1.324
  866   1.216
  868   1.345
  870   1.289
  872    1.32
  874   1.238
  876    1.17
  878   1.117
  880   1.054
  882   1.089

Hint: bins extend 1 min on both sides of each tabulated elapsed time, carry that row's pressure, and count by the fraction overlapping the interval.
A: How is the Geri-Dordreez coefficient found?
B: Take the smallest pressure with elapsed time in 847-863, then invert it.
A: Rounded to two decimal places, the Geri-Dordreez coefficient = 1.03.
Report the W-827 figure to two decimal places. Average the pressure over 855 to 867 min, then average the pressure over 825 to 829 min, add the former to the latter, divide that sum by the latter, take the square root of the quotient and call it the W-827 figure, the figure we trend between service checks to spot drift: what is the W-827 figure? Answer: 1.35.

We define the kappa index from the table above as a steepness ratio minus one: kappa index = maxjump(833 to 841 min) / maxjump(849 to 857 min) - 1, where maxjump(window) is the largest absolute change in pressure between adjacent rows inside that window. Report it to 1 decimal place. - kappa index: 1.2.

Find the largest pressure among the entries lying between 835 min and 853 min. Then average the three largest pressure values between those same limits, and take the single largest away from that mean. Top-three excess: -0.094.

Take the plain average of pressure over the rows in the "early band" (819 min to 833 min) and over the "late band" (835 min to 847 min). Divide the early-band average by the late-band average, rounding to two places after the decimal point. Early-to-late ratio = 1.37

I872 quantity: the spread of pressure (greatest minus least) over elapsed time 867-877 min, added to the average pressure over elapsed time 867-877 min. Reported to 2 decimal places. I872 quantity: 1.45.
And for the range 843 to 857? 1.31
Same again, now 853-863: 1.44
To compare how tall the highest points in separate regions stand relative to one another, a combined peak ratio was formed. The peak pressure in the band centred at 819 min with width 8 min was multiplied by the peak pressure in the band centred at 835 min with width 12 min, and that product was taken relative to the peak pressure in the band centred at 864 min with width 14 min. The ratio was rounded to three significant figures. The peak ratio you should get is 1.82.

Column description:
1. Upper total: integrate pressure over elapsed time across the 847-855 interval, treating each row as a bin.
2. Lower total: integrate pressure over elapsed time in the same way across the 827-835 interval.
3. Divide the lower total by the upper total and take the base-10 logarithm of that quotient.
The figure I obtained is 0.15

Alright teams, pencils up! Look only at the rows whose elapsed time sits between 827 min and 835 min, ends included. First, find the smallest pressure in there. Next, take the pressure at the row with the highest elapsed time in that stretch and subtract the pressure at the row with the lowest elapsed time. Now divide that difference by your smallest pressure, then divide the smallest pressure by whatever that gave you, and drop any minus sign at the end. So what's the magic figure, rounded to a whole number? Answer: 32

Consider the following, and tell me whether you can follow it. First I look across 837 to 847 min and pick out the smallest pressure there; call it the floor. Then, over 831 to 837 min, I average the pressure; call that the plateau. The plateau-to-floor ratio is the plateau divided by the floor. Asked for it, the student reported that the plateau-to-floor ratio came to 1.5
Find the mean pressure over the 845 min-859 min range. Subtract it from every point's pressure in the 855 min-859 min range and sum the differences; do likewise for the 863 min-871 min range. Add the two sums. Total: 1.1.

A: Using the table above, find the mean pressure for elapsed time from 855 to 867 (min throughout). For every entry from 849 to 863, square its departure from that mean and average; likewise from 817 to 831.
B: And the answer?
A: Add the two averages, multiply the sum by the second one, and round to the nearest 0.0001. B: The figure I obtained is 0.0054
